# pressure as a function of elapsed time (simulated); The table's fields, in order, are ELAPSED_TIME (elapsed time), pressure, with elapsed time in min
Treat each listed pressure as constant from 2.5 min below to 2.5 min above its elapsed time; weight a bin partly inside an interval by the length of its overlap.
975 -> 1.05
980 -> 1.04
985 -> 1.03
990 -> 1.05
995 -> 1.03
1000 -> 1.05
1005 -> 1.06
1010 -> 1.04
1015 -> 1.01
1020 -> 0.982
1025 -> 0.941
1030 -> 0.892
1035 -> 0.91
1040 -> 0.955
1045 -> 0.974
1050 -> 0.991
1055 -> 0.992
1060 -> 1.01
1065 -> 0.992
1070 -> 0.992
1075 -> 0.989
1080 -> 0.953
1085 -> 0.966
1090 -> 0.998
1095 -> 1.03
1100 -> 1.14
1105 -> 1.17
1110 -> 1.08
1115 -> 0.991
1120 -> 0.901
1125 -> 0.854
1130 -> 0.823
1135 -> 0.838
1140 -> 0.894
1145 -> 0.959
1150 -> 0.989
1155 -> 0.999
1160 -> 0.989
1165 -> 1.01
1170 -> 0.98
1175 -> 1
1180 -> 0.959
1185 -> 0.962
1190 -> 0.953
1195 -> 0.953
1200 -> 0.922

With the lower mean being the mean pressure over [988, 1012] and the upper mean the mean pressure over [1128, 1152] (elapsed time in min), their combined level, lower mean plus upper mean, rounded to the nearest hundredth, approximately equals 1.95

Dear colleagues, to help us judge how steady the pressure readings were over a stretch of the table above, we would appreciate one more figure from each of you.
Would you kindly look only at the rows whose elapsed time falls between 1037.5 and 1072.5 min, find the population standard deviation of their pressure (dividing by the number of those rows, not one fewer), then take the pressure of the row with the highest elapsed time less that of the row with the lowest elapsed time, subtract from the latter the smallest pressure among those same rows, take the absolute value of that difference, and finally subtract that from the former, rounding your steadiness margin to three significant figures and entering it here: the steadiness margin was -0.902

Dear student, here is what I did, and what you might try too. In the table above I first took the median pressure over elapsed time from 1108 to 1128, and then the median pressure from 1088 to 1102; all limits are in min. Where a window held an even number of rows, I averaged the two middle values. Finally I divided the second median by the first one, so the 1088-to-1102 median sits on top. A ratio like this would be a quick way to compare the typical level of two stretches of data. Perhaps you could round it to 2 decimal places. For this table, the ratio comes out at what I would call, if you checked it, 1.09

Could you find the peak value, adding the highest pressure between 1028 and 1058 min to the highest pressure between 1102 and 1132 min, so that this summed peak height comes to 2.16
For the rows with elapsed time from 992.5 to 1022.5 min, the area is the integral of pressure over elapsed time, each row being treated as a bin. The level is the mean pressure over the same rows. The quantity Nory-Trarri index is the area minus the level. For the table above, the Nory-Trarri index 29.8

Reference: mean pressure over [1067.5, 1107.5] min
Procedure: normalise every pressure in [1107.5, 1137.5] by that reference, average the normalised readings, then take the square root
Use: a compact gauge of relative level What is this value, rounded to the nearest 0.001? 0.942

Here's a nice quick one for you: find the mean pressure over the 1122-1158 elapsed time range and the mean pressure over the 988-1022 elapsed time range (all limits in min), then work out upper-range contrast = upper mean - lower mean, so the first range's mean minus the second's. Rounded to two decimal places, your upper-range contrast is -0.12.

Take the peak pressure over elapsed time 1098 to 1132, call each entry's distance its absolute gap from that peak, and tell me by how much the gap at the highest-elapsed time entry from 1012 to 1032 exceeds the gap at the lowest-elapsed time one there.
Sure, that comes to 0.12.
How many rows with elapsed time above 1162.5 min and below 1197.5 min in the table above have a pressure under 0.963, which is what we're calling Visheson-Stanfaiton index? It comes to 4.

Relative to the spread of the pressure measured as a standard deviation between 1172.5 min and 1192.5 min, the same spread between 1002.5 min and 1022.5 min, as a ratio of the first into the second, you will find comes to 1.6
